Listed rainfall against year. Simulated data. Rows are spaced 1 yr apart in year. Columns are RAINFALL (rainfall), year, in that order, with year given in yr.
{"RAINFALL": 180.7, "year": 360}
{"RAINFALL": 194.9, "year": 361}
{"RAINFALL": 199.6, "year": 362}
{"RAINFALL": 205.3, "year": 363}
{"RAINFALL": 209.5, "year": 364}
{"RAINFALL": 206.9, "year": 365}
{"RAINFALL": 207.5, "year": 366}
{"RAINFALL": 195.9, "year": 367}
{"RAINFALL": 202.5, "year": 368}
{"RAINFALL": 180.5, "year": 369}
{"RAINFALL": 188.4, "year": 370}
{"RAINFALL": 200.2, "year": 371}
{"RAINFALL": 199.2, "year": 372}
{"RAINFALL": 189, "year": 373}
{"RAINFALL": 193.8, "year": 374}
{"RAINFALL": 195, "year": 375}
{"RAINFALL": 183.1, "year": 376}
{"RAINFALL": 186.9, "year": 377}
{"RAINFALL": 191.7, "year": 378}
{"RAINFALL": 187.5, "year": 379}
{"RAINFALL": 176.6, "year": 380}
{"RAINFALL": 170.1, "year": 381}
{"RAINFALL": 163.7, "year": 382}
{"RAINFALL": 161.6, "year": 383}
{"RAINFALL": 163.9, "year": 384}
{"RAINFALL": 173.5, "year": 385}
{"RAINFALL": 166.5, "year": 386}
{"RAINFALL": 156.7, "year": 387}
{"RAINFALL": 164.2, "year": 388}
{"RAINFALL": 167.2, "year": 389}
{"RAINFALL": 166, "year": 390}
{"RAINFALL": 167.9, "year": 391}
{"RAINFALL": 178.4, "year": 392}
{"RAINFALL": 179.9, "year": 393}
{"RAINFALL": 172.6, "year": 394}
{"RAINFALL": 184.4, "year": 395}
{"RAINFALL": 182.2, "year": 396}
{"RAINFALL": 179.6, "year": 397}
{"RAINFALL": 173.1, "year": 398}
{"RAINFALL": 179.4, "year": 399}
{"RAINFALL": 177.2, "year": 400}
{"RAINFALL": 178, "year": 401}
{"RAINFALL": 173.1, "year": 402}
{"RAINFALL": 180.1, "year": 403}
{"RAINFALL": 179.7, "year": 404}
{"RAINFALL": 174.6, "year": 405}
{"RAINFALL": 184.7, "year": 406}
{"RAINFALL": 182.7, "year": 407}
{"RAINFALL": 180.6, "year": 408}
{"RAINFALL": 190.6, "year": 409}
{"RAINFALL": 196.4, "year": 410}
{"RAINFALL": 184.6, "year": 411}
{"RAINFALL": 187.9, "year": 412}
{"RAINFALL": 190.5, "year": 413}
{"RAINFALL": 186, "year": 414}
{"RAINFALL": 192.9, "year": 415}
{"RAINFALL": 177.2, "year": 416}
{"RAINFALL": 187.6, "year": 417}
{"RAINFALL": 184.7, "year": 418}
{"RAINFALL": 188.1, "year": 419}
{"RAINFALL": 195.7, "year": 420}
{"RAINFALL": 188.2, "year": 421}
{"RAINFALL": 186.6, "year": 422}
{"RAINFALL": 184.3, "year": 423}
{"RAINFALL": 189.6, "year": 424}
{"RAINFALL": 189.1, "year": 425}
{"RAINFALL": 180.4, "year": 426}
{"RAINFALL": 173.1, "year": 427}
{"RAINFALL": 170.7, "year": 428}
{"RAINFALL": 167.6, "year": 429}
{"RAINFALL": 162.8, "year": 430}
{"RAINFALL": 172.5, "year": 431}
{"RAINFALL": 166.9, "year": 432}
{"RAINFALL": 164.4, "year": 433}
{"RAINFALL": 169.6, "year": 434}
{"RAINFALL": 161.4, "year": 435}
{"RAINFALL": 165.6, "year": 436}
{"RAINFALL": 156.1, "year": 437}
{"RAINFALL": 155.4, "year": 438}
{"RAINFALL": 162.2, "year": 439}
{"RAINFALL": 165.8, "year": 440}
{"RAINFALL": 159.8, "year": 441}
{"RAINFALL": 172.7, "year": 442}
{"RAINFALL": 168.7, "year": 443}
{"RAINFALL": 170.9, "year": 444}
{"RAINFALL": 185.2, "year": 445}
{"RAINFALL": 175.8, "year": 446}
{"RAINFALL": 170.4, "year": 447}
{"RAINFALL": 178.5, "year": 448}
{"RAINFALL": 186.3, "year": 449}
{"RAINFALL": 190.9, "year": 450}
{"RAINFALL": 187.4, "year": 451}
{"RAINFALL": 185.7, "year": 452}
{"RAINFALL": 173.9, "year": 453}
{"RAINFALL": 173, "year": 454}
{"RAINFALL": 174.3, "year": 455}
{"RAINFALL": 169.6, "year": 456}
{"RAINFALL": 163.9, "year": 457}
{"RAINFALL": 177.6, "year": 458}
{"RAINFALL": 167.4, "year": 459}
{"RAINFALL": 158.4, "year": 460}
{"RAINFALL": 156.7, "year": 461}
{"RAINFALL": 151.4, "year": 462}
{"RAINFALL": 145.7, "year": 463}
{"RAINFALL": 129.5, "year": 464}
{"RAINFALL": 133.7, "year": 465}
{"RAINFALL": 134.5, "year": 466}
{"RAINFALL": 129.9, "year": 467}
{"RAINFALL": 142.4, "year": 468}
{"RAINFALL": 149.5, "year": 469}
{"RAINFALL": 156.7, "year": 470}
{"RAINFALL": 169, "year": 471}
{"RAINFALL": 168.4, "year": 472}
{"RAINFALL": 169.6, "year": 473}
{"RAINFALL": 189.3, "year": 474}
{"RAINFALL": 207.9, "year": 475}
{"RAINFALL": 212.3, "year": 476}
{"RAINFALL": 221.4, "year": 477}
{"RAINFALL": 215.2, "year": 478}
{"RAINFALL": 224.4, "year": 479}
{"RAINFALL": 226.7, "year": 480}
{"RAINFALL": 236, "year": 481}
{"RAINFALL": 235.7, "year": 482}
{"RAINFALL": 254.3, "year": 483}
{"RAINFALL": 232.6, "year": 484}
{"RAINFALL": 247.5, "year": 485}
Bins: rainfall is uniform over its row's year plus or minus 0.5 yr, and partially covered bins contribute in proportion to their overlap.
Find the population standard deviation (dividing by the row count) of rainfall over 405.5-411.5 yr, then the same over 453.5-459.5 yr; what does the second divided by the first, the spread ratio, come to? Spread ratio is 0.9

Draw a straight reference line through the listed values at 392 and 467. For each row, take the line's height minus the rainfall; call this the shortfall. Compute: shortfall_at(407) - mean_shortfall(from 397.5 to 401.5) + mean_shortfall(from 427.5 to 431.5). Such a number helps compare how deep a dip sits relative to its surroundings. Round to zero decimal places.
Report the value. -25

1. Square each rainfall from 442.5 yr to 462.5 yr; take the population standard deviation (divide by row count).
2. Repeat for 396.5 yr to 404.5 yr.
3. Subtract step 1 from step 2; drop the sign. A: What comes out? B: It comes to 2636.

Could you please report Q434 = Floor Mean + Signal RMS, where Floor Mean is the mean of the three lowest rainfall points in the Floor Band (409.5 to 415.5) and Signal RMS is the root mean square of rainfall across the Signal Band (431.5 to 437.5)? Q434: 350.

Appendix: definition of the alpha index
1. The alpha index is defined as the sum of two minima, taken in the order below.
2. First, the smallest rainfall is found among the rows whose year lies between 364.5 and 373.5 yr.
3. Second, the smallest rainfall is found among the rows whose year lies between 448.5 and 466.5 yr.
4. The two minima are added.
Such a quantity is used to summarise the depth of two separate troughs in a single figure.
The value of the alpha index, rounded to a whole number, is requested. 310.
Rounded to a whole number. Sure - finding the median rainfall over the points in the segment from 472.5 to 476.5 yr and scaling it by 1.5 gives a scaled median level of 298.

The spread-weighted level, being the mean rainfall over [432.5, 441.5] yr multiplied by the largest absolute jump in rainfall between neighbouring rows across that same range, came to 1541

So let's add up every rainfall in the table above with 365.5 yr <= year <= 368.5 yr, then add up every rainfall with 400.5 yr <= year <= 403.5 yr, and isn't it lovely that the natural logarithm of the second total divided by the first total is -0.13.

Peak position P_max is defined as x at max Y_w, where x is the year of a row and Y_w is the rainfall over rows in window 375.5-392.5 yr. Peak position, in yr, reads 378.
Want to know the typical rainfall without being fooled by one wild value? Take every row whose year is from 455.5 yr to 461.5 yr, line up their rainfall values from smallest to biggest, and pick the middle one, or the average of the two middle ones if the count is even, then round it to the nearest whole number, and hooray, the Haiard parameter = 166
